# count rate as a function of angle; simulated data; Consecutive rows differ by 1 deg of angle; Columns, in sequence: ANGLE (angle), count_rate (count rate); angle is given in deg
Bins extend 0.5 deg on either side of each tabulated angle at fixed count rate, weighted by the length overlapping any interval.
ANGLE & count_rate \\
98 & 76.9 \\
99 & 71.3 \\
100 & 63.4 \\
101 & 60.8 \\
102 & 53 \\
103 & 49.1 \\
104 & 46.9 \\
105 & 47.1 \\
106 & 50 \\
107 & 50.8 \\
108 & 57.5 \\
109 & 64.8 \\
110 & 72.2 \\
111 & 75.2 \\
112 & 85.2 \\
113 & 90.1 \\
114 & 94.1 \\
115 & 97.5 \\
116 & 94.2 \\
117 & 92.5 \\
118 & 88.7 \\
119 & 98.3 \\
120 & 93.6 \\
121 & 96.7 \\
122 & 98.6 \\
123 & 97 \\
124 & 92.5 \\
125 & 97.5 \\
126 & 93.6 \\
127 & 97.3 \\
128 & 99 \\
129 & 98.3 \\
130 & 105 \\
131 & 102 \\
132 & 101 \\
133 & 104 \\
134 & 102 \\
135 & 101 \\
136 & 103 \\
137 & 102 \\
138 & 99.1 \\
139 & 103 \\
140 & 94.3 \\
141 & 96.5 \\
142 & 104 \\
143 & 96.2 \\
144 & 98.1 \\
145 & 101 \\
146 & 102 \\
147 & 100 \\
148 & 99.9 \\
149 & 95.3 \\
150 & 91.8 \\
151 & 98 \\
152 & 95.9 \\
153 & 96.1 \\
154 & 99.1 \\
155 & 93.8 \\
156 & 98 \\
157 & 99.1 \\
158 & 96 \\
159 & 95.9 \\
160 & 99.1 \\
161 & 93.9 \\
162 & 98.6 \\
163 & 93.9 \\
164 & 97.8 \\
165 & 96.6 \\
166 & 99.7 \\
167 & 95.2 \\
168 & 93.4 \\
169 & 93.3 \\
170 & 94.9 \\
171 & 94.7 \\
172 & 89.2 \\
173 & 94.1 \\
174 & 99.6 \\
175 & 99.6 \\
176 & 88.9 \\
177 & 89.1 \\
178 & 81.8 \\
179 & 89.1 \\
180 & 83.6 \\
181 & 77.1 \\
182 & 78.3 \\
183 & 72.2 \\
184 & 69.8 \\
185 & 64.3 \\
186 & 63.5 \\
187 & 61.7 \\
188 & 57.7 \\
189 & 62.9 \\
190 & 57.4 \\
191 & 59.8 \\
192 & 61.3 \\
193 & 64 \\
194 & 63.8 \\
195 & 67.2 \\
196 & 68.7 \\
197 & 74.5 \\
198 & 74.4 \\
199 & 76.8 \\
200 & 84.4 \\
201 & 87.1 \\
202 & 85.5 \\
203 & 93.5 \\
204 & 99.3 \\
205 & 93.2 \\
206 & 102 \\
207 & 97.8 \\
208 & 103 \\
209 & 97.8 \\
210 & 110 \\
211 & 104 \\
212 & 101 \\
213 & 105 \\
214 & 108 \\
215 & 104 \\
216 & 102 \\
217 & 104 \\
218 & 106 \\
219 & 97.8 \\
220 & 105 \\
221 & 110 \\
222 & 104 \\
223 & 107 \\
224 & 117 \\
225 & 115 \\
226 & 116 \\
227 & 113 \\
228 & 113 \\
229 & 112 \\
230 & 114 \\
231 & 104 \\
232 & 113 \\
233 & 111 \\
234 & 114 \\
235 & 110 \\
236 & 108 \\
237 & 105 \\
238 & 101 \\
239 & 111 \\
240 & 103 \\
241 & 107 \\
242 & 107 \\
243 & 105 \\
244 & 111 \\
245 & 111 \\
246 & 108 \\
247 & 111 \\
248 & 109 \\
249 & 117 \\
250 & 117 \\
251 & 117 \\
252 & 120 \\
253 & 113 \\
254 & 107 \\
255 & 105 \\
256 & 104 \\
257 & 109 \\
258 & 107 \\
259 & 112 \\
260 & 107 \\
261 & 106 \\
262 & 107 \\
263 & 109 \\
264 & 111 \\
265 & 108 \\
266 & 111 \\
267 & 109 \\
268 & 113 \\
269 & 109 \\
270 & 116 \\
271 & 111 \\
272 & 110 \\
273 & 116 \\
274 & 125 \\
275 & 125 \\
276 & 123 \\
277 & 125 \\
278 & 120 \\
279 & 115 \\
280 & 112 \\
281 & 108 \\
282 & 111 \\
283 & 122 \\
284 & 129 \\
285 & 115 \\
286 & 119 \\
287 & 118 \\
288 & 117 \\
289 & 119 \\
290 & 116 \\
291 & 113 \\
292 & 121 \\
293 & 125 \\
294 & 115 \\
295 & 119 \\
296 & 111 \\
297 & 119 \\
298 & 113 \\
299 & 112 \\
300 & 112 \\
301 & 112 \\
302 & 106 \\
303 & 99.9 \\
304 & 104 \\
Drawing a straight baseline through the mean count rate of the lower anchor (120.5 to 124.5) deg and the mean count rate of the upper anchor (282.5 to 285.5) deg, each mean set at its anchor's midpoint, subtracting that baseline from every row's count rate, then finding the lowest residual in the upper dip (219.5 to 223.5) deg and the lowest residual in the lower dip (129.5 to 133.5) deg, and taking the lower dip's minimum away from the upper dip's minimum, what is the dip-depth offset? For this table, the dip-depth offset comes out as -11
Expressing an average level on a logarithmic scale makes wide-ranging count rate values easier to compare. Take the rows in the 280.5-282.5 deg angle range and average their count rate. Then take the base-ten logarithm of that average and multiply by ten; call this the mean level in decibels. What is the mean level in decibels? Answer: 20.4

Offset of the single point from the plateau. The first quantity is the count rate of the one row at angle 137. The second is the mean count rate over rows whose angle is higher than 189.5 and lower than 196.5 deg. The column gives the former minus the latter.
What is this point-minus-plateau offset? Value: 39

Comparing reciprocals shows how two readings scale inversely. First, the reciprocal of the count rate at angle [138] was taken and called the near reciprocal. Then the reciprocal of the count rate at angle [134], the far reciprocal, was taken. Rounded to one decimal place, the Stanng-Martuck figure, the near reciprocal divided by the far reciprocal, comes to 1.0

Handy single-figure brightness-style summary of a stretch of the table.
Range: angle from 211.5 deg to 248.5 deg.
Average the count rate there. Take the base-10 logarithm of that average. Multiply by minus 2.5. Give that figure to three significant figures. -5.09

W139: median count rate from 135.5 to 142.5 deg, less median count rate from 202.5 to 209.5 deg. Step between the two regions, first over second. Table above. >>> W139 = 4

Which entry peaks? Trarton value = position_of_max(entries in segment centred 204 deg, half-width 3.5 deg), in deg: 206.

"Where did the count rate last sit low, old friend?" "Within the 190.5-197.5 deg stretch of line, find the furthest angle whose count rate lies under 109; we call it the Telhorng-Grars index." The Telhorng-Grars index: 197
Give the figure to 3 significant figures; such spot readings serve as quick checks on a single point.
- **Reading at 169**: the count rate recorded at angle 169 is 93.3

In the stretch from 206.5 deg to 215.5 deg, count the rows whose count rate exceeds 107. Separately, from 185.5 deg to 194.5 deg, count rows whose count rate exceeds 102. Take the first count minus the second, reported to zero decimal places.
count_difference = 2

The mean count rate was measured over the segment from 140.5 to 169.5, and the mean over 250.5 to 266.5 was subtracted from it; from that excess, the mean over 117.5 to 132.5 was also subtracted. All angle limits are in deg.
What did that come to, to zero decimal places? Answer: -110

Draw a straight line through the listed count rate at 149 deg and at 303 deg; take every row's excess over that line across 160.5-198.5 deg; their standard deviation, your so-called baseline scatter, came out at 15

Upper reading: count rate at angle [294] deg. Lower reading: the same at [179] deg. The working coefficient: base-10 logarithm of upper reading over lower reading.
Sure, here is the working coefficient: 0.111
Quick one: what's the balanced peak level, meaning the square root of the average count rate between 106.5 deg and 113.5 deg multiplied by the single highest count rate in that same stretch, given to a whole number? 80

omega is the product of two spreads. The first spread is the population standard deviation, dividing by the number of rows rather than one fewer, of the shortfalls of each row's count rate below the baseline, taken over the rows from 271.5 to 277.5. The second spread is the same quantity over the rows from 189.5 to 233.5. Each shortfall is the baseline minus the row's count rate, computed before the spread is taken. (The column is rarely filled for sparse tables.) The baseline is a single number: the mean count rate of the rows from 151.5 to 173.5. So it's 101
